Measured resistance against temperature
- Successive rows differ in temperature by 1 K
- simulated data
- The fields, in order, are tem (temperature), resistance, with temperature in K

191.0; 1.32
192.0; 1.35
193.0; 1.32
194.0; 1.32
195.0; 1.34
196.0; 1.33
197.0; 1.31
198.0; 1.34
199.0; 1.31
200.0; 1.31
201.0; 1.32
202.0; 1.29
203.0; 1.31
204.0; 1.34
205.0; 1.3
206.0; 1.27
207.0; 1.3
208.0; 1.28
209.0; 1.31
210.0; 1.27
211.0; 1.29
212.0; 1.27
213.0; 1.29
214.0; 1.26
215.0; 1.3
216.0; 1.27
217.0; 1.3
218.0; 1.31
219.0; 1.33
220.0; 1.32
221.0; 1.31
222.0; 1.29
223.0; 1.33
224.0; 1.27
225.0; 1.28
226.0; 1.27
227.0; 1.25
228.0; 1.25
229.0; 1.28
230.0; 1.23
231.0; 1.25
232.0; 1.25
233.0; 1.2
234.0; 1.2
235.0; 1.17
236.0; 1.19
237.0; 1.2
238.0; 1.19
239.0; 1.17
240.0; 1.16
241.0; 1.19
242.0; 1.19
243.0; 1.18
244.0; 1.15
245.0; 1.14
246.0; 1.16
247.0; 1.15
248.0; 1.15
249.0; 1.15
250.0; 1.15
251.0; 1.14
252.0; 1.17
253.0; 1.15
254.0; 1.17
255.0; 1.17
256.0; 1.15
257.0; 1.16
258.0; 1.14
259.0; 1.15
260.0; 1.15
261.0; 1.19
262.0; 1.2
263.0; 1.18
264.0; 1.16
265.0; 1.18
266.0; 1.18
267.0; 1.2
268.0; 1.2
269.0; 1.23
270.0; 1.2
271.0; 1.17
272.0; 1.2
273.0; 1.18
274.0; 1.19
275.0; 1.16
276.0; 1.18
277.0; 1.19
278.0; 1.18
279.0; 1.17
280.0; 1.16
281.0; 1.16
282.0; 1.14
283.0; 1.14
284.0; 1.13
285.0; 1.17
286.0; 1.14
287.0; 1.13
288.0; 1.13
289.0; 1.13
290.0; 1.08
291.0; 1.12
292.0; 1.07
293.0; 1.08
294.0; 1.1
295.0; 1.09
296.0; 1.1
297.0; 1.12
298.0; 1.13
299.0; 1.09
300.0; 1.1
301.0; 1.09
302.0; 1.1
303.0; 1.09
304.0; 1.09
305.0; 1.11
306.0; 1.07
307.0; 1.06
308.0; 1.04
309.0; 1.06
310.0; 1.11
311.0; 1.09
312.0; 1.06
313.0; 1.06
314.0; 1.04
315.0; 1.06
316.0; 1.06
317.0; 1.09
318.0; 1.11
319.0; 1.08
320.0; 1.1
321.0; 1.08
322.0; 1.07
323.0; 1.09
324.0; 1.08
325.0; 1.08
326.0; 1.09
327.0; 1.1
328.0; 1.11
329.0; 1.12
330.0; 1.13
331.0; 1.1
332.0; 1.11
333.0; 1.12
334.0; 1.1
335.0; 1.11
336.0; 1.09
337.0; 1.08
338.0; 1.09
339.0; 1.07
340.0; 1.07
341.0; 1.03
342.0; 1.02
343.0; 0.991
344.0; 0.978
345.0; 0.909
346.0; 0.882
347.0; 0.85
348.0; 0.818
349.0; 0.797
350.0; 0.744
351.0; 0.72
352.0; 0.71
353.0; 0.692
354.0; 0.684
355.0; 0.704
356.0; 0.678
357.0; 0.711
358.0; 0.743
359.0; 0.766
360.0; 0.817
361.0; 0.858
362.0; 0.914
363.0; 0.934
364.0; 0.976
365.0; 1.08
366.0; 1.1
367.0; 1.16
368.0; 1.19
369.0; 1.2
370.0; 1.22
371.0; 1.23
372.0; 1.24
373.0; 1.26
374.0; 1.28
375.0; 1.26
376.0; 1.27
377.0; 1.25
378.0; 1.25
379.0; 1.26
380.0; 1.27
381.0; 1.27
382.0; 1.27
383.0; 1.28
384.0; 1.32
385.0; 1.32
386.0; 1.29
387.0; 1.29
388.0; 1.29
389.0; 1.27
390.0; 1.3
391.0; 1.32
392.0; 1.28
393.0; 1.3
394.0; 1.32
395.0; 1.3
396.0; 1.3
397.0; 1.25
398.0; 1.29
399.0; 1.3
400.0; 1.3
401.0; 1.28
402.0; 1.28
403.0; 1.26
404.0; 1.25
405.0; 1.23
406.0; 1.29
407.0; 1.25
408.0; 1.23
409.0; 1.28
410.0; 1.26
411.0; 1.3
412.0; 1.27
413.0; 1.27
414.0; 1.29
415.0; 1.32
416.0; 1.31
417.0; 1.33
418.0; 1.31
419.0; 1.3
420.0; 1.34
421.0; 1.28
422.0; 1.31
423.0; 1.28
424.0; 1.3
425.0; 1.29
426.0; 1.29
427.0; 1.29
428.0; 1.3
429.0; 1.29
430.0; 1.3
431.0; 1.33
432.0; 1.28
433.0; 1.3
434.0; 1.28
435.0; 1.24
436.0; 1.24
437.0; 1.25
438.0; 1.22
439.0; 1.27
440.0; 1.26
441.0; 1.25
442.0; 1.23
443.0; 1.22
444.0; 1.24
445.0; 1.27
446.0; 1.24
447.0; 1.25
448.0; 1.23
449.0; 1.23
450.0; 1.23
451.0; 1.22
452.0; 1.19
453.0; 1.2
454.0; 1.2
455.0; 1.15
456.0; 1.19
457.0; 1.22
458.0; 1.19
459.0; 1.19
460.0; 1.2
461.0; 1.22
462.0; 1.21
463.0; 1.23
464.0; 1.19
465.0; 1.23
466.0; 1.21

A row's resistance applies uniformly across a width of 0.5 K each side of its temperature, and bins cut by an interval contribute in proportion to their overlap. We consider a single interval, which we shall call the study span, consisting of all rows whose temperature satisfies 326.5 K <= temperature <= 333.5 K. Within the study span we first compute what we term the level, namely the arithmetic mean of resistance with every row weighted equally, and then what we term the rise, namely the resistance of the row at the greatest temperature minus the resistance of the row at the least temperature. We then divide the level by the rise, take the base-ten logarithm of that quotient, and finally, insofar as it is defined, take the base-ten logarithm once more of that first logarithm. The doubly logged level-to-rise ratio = 0.24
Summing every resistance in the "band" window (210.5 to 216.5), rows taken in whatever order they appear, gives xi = 7.68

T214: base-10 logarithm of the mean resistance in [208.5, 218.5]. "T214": 0.11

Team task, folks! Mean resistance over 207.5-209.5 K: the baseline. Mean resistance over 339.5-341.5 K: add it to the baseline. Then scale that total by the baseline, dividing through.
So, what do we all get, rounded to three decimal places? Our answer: 1.811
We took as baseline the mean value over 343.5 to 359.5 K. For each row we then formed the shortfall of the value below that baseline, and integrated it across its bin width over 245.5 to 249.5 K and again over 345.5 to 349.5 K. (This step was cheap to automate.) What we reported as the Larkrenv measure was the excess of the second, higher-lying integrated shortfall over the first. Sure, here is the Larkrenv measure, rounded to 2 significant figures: 1.3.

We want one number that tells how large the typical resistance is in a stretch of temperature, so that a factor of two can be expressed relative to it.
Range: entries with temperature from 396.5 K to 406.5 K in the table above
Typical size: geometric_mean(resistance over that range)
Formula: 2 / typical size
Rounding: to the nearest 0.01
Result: 1.57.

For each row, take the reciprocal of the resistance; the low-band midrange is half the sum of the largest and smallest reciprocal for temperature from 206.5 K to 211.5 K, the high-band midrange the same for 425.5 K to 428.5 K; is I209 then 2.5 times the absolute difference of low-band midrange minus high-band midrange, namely 0.01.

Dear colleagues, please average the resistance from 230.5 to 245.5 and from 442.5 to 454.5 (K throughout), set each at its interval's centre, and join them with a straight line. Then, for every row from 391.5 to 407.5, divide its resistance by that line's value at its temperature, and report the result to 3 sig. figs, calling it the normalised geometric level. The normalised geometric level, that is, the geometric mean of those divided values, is 1.05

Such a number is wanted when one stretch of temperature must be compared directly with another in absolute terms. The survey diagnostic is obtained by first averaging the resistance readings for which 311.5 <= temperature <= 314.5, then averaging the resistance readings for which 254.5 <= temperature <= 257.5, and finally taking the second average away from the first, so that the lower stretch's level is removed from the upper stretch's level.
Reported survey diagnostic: -0.11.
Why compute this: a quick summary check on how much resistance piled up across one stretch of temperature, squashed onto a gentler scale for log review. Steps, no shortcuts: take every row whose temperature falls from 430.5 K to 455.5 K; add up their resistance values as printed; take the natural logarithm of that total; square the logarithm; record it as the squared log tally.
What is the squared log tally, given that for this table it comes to 12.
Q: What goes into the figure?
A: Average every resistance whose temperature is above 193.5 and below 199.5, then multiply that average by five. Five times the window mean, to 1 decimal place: 6.6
